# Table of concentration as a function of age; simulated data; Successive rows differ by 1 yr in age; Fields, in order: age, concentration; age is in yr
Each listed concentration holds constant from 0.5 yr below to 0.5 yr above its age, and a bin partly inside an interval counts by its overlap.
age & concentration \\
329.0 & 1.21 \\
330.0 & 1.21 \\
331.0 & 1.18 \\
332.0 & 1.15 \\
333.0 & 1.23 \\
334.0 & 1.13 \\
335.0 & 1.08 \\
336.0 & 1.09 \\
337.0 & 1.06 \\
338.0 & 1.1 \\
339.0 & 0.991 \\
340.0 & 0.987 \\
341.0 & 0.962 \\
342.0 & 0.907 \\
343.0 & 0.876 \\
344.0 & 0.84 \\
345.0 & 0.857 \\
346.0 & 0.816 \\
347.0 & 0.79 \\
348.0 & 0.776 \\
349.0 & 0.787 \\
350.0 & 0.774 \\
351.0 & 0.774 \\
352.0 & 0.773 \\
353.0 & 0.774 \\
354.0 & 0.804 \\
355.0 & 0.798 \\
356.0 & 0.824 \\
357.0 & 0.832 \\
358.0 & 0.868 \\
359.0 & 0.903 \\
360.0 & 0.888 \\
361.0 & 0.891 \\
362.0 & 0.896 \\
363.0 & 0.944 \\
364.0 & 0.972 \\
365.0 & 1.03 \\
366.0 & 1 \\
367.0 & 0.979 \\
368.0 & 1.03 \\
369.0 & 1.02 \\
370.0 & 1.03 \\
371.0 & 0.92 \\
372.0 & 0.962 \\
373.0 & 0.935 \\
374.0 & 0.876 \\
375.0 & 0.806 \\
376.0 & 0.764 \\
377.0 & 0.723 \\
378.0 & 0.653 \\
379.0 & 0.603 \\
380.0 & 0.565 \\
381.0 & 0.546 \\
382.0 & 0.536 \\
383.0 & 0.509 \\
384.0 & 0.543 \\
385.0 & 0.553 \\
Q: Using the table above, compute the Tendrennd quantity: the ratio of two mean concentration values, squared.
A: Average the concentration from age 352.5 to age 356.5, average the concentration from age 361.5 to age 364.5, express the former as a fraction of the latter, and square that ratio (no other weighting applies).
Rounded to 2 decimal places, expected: 0.73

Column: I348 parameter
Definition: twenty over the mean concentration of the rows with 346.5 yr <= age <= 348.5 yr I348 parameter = 26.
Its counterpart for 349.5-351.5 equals 26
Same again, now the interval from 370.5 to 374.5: 22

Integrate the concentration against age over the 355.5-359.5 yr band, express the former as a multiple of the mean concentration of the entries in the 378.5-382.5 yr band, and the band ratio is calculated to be 6.1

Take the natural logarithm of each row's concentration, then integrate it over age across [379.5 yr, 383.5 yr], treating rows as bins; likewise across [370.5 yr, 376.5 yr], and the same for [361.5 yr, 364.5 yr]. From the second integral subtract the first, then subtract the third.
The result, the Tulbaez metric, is 1.86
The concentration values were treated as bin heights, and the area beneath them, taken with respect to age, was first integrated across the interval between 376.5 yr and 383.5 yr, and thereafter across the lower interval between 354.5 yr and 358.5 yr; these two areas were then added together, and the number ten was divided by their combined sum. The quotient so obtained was 1.34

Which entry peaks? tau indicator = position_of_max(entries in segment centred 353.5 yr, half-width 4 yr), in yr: 357.0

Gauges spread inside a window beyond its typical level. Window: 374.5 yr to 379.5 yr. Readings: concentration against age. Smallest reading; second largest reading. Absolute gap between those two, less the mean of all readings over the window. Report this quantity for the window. -0.55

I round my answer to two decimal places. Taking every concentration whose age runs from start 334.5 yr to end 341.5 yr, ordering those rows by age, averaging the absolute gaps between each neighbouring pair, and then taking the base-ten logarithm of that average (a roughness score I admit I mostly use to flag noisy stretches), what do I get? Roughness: -1.44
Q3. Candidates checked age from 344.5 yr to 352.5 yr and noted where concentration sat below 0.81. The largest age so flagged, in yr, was 352.0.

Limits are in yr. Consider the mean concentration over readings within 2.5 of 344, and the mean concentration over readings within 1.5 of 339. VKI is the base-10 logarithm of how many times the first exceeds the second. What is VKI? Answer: -0.08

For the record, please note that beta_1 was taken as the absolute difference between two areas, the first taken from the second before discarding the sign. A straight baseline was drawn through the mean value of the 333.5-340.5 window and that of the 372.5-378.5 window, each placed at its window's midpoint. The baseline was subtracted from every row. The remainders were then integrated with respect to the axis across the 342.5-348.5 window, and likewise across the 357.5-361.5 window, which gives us 1.0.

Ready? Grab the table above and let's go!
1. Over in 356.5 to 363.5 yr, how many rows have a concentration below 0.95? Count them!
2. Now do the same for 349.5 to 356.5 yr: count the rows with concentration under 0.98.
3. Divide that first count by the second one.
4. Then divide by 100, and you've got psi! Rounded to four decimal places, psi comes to 0.0100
